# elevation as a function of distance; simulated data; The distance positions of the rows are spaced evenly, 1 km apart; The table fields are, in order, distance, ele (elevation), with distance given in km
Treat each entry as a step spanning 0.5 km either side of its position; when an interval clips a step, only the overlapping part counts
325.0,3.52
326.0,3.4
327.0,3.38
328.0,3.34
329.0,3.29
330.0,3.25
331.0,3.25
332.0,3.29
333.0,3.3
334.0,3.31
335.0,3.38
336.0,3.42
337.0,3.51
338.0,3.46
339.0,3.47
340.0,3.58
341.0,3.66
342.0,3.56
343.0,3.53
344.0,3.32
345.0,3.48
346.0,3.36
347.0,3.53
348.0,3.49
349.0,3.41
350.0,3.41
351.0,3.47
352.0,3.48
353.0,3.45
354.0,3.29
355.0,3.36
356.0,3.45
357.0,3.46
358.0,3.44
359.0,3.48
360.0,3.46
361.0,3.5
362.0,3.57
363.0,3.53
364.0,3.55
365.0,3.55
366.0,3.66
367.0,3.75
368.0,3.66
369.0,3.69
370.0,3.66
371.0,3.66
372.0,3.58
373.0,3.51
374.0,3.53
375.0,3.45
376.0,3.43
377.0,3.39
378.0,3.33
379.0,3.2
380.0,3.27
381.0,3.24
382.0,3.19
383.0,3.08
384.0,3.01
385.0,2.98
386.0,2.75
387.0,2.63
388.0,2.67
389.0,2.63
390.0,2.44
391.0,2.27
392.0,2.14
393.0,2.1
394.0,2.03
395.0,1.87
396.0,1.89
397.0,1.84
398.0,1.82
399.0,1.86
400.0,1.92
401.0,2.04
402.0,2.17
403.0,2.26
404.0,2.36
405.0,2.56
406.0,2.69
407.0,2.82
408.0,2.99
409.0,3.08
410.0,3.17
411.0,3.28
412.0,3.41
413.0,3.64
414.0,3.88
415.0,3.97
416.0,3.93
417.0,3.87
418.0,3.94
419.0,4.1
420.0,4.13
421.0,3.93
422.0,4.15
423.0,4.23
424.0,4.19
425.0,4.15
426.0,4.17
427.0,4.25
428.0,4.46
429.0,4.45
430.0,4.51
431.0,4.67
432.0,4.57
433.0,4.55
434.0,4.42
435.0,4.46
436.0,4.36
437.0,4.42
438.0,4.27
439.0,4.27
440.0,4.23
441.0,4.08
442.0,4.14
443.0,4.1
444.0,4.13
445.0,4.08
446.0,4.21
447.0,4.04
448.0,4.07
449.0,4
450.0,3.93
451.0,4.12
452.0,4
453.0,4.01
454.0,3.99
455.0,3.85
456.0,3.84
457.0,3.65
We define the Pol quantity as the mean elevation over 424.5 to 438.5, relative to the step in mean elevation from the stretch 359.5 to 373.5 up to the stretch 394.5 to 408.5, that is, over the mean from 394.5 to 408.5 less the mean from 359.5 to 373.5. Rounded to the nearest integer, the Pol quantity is -3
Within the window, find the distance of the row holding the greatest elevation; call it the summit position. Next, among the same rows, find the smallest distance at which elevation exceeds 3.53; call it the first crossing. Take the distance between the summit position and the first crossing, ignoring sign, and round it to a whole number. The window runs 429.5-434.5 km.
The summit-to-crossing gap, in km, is 1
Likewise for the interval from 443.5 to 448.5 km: 2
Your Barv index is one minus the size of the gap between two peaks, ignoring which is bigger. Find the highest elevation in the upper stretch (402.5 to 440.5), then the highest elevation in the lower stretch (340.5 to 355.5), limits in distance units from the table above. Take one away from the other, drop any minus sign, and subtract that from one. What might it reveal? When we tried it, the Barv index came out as 0.0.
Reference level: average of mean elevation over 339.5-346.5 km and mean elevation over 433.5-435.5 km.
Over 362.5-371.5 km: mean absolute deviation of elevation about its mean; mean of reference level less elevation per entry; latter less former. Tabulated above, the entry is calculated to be 0.27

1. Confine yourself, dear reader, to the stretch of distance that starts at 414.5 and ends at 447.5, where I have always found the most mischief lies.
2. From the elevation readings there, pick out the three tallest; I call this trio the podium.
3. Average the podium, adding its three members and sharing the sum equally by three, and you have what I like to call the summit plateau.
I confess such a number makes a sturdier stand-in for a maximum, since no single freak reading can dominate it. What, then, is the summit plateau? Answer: 4.6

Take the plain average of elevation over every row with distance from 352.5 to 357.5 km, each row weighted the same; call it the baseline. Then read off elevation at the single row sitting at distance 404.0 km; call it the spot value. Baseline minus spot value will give 1.0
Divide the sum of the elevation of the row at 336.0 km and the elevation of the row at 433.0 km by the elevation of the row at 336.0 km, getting 2.33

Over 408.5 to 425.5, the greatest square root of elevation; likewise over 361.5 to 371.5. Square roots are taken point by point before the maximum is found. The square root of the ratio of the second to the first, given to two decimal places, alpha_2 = 0.97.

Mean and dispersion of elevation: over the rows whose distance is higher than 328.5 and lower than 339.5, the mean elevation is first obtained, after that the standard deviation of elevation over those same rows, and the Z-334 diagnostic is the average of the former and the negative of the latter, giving 1.63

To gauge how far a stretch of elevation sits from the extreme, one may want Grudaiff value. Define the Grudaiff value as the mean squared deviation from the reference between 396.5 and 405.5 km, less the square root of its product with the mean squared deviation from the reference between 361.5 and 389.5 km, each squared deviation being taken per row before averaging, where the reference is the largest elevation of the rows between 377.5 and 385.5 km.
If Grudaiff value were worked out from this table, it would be 1.2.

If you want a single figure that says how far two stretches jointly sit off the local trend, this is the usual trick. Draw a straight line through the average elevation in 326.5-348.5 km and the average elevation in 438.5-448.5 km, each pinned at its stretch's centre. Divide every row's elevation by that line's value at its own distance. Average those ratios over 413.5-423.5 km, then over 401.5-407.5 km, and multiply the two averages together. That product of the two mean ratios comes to 0.65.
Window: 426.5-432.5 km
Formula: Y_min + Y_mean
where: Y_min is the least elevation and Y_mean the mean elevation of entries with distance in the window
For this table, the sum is 8.7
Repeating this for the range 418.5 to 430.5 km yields 8.2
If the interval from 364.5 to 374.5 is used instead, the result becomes 7.1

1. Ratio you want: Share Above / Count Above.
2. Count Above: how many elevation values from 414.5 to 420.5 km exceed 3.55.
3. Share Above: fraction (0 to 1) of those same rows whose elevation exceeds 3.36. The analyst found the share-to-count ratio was 0.17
